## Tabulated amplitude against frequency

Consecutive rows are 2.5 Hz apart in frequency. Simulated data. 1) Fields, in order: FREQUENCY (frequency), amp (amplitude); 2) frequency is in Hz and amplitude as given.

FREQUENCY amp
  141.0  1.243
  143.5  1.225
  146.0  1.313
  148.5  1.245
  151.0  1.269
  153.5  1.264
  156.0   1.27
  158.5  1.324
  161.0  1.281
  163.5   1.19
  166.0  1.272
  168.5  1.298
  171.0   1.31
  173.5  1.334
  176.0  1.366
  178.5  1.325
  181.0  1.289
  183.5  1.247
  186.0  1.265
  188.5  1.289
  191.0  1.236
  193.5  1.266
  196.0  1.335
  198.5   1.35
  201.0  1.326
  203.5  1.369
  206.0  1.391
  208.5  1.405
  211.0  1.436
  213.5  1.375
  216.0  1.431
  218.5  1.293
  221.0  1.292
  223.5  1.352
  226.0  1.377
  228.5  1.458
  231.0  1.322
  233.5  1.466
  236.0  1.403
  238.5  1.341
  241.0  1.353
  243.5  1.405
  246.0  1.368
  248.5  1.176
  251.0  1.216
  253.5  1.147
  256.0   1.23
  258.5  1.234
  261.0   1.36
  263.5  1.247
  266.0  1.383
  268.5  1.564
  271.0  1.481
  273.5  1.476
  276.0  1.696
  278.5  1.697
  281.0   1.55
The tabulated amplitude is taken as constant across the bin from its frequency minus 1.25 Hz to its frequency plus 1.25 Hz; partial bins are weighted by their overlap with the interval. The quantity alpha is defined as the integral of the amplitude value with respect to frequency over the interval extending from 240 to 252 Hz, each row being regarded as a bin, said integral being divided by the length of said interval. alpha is 1.30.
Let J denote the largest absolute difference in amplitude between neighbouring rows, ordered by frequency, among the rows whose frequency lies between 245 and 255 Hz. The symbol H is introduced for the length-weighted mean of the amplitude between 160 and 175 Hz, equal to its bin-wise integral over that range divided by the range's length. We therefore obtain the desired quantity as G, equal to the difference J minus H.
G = -1.09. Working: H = 1.28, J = 0.192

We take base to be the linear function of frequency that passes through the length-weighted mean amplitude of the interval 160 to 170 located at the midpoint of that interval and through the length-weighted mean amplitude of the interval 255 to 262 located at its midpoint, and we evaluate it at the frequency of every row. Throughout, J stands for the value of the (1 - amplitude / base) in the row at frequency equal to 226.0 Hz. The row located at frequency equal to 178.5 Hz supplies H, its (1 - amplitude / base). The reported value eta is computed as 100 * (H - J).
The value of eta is 4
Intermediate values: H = -0.049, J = -0.09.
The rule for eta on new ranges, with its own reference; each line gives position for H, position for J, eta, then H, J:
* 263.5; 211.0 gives 15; 0.021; -0.13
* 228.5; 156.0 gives -14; -0.149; -0.01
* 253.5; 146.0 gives 14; 0.099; -0.04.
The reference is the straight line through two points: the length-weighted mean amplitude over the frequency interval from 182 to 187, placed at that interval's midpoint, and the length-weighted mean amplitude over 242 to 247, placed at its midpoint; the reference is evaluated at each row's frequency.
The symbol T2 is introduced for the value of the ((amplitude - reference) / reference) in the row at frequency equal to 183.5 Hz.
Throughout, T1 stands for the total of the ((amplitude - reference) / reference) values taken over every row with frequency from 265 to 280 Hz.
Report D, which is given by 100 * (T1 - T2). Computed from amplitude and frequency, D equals 44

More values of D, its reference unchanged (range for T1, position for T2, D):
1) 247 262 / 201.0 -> -80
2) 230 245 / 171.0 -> -2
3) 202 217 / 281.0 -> 35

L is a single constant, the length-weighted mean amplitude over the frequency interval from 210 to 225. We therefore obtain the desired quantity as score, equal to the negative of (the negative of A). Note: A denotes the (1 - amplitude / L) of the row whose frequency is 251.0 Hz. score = 0.11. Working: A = 0.11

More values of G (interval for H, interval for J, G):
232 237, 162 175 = -1.35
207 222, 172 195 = -1.32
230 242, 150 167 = -1.29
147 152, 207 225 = -1.12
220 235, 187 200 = -1.31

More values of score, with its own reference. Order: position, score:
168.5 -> 0.05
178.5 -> 0.03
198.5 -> 0.01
